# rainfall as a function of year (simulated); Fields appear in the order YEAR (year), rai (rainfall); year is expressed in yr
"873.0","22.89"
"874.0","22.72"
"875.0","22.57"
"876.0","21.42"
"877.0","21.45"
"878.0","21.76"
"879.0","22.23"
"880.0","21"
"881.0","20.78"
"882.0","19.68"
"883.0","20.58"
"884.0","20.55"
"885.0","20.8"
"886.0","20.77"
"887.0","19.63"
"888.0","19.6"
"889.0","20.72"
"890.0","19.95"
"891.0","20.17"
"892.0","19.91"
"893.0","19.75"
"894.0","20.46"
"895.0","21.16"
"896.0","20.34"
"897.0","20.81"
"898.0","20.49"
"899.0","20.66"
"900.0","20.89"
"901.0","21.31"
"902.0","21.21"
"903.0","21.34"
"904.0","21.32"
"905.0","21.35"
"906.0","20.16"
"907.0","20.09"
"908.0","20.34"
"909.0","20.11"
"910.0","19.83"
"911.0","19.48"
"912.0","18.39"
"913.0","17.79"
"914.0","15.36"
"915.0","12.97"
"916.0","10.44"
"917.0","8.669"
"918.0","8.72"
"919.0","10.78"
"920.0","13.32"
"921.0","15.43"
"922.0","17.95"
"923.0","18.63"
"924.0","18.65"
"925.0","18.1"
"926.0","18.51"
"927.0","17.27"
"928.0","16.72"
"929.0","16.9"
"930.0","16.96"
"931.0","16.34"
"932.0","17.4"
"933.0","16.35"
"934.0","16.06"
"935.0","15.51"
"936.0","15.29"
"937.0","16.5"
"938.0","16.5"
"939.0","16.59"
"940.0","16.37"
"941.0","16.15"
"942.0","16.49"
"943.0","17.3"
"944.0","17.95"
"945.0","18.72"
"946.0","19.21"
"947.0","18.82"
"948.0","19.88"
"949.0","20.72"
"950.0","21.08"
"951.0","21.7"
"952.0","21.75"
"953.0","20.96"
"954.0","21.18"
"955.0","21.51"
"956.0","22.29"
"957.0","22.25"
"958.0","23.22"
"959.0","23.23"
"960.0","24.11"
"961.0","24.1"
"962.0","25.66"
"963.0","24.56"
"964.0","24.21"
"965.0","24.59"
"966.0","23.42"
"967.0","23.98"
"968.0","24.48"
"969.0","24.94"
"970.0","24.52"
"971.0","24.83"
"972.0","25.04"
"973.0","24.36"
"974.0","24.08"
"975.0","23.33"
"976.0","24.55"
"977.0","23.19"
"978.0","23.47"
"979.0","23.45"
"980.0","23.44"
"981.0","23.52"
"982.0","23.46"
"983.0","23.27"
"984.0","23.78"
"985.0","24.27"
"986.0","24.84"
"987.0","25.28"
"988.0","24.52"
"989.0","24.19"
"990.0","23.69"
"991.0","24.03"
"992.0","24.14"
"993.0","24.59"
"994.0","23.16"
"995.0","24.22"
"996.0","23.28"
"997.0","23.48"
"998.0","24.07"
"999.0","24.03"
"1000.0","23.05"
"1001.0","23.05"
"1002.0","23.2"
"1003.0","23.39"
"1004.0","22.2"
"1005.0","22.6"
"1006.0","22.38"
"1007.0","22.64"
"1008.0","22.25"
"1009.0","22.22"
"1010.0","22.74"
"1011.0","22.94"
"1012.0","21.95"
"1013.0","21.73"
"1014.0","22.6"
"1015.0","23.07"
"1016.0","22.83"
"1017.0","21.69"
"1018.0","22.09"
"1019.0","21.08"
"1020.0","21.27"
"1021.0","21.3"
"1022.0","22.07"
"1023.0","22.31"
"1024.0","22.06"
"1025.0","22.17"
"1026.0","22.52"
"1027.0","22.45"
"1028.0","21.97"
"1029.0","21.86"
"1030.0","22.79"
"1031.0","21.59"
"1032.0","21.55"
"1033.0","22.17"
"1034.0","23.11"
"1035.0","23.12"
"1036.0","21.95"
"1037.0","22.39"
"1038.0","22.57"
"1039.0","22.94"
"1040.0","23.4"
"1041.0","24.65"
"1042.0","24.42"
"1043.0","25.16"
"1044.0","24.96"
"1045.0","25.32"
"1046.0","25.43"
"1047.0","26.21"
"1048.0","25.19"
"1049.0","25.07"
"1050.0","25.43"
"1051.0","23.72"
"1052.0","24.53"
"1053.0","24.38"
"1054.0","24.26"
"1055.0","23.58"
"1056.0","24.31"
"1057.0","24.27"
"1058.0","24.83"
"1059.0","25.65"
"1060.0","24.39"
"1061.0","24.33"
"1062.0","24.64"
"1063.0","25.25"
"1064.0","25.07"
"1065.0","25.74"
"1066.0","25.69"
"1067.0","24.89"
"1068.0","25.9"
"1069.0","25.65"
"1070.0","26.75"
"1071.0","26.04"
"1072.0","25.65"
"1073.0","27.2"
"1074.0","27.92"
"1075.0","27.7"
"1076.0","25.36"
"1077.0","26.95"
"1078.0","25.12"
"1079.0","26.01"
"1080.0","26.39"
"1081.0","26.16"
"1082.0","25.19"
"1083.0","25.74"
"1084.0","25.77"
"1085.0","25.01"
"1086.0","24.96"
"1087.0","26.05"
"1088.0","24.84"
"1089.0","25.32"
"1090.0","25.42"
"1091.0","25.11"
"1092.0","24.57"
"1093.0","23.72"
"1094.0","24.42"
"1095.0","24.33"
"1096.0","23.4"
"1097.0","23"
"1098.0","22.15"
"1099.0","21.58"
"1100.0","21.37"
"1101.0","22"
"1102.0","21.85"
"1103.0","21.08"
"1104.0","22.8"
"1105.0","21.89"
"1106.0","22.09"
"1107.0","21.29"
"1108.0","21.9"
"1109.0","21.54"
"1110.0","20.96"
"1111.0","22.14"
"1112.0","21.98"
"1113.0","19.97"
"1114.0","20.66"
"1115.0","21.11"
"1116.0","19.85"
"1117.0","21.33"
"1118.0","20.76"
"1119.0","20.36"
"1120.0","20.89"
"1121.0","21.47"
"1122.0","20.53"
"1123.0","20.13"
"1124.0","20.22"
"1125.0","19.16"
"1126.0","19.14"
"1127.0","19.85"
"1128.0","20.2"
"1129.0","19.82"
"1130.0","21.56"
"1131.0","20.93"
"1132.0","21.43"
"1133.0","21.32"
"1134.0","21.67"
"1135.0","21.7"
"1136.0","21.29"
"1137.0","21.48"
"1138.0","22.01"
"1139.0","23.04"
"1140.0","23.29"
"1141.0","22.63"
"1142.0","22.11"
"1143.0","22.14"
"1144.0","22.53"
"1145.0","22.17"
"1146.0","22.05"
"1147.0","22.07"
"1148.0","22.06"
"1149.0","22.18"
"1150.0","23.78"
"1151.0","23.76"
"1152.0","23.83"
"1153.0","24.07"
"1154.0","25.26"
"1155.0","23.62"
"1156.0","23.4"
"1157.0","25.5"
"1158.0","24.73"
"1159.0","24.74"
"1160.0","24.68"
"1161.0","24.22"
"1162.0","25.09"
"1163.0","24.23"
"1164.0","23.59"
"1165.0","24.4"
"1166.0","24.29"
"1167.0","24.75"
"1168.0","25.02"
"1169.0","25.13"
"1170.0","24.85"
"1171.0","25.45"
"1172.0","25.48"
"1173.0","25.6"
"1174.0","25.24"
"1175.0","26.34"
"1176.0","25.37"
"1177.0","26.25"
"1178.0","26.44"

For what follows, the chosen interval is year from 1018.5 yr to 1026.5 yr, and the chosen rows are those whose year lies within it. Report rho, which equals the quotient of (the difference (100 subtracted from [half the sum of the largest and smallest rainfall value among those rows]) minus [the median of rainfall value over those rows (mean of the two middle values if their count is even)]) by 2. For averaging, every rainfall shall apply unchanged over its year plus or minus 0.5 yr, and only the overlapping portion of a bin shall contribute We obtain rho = -50.1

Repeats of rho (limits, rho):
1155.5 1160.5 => -50.1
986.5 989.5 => -49.9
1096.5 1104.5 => -49.9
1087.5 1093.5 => -50.2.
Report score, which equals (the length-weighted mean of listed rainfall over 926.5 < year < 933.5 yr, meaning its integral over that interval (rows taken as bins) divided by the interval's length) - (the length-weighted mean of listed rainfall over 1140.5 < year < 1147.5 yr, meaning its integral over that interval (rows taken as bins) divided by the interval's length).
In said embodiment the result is -5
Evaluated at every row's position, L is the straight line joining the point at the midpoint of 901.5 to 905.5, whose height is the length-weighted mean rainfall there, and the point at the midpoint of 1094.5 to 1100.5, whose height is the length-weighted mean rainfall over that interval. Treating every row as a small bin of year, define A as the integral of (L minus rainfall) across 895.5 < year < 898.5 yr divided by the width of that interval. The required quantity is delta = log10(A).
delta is -0.1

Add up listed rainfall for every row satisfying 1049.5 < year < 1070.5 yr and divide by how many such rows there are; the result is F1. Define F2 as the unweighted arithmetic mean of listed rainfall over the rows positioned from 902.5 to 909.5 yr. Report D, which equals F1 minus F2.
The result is 4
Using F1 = 24.9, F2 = 21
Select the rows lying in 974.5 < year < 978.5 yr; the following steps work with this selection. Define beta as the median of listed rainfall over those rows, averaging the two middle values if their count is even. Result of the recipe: 23.4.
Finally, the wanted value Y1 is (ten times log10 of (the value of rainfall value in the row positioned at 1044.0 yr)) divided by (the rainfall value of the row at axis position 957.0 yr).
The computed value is 0.63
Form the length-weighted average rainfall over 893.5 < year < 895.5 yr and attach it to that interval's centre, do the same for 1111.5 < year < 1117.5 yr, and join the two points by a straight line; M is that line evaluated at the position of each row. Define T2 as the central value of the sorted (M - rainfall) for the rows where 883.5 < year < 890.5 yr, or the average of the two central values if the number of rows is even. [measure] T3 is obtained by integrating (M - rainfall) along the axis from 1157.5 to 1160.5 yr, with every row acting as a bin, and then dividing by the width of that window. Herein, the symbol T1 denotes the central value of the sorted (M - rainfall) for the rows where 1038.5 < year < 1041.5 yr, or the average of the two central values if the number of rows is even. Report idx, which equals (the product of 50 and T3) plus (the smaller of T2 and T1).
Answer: -198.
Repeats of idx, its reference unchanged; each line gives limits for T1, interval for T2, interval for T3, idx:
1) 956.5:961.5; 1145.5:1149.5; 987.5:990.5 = -168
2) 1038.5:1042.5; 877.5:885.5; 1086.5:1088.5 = -235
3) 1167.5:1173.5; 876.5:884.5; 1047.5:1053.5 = -200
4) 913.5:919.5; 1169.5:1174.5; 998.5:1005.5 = -118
